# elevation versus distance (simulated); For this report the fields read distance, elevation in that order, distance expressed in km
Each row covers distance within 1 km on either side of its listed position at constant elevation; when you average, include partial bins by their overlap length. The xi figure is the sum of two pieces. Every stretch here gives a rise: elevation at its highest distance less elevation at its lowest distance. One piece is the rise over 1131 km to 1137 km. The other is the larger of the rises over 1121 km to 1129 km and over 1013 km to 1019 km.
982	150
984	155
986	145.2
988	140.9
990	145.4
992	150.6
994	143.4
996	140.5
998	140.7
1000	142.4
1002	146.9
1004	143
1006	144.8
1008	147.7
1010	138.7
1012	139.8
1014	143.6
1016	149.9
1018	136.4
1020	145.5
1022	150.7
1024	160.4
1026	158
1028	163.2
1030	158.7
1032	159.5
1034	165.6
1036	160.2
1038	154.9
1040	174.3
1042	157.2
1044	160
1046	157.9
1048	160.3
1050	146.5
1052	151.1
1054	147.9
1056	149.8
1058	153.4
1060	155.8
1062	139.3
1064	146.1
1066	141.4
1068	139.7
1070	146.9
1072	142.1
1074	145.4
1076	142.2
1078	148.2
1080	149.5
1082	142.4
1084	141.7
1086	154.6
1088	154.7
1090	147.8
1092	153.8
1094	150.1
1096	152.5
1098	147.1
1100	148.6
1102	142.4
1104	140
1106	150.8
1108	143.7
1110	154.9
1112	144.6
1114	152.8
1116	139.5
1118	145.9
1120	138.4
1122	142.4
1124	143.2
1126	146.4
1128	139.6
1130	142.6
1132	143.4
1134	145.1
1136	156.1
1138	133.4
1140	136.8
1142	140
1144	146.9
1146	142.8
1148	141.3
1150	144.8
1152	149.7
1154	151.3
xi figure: 10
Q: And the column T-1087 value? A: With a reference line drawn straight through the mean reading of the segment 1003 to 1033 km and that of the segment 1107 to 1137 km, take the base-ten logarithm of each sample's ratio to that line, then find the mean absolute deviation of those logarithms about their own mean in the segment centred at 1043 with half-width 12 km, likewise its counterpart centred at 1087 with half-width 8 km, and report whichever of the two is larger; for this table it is 0.0144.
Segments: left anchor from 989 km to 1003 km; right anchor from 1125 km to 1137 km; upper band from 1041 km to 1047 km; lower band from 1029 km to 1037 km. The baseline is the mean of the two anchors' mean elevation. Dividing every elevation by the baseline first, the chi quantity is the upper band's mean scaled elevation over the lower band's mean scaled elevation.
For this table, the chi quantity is 0.984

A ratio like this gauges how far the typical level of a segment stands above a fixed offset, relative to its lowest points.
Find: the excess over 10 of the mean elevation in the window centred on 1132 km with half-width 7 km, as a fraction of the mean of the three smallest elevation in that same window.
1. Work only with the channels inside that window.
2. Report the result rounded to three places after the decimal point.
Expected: 0.966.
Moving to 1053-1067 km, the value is 0.968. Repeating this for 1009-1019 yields 0.952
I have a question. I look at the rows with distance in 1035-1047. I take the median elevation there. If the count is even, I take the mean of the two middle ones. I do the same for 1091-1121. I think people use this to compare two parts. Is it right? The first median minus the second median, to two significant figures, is 12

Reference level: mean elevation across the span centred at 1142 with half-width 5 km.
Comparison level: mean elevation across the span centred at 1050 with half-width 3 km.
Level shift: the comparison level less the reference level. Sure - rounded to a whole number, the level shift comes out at 13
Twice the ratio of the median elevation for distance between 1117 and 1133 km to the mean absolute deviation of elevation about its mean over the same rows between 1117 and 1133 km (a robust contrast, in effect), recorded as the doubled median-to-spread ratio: 144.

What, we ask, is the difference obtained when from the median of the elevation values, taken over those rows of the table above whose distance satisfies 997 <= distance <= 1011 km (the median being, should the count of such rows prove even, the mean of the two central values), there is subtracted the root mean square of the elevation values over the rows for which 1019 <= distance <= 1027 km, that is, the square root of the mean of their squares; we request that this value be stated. -11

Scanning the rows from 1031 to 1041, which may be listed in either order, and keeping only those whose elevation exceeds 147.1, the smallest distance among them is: 1032 km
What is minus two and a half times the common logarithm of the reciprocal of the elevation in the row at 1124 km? 5.390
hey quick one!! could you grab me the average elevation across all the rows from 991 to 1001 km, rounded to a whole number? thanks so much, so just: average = 144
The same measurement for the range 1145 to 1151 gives 143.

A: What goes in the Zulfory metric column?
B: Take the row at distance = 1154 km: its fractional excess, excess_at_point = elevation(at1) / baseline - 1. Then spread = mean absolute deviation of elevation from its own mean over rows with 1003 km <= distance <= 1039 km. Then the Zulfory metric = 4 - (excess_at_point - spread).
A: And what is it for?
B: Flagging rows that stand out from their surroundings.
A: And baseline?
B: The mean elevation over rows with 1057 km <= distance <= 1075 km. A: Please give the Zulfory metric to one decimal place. 11.9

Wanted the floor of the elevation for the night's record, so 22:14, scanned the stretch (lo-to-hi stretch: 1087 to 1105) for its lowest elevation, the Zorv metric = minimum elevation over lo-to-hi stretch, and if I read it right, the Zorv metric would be 140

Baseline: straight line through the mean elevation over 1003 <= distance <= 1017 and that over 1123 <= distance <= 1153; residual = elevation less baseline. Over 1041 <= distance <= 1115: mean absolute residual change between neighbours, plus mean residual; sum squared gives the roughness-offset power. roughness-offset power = 110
